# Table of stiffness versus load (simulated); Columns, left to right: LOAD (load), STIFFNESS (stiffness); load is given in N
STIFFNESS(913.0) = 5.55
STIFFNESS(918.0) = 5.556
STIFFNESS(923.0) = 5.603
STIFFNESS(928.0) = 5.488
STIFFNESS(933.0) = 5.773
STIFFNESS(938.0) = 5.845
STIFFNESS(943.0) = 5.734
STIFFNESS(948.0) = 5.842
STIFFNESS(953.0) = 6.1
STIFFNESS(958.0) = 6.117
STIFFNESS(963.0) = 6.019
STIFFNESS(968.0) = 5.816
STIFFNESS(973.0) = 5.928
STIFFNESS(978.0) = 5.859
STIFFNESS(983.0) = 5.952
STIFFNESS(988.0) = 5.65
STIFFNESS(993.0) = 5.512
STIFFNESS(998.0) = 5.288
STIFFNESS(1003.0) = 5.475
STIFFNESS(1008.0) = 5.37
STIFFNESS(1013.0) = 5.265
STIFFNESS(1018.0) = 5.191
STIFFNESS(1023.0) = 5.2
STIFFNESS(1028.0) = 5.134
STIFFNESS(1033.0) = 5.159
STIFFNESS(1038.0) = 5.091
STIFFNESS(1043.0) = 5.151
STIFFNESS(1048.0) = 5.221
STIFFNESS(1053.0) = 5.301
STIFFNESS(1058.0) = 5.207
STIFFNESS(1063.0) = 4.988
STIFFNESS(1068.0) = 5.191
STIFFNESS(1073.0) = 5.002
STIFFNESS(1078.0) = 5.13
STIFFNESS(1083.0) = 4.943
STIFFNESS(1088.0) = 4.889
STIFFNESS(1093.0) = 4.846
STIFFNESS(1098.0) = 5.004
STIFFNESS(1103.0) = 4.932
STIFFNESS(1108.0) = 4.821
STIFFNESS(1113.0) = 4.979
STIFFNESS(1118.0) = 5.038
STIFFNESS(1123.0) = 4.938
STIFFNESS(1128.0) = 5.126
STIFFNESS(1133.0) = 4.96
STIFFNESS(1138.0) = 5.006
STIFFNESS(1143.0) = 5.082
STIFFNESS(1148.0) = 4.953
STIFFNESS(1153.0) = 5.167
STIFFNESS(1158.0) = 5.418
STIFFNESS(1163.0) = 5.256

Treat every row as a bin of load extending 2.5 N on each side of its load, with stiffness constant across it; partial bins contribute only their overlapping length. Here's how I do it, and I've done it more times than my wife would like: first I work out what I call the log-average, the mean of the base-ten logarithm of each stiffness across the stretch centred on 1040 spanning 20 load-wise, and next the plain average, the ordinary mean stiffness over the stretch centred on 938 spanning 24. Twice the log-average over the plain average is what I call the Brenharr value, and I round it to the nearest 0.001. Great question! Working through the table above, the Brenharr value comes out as 0.248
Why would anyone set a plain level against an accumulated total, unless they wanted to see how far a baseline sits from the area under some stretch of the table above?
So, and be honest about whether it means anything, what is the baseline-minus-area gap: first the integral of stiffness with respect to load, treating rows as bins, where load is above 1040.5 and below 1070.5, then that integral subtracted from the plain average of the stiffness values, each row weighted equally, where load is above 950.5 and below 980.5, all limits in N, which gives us -149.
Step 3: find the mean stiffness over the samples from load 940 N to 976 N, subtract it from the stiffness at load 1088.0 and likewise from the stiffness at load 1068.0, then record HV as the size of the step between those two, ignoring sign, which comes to 0.30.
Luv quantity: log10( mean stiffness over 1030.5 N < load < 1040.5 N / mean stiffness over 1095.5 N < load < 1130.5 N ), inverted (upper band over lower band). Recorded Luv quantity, -0.013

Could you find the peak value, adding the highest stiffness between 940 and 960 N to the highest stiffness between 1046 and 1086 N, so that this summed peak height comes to 11.4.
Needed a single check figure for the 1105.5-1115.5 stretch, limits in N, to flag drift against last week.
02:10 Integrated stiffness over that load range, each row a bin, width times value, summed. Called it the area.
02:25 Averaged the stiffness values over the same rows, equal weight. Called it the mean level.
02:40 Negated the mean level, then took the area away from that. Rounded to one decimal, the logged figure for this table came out -53.9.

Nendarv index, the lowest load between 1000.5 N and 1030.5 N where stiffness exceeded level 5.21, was 1003.0 N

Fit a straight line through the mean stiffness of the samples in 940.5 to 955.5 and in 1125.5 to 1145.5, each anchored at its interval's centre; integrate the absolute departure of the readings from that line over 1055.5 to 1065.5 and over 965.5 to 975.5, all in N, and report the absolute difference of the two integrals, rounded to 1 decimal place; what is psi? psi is 2.0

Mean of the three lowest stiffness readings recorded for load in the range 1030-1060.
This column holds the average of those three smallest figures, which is 5.1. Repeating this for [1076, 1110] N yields 4.9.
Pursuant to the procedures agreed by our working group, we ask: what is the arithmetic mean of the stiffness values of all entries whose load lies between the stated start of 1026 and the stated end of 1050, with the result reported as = 5.2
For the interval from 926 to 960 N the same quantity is 5.8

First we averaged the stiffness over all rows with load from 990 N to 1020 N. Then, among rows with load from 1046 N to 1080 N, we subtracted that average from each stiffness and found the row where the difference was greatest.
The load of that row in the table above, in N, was 1053.0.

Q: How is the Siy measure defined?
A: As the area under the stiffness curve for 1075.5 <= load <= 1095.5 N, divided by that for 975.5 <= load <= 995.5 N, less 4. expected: -3.14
